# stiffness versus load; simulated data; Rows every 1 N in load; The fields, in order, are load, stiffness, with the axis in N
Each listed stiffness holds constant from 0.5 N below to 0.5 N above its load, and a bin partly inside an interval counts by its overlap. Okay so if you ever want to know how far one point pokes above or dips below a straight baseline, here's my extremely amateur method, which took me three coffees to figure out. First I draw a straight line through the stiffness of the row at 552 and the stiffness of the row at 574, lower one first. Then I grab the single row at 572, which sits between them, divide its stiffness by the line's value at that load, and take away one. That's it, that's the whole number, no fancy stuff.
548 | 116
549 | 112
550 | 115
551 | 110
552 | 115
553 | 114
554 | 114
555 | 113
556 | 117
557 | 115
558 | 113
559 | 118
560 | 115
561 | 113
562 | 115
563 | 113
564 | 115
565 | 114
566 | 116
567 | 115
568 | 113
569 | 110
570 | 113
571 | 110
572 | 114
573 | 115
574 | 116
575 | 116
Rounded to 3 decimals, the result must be -0.016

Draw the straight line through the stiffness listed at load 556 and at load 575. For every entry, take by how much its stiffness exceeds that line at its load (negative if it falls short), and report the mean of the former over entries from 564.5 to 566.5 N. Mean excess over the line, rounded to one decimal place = -1.5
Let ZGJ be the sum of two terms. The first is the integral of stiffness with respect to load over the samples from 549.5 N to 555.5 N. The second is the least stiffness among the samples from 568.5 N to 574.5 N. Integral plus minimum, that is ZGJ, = 791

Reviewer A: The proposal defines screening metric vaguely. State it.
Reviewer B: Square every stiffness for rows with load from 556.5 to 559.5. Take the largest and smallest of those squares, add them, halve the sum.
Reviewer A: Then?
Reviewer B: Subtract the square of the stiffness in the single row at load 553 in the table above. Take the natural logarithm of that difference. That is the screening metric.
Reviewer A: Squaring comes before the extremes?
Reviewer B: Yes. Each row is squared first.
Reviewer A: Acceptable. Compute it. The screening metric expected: 5.9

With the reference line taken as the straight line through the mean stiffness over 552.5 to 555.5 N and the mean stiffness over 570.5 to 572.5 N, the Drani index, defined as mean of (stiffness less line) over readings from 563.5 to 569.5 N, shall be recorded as 1.36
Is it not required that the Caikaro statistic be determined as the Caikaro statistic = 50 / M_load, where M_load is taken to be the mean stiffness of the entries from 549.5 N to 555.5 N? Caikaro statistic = 0.441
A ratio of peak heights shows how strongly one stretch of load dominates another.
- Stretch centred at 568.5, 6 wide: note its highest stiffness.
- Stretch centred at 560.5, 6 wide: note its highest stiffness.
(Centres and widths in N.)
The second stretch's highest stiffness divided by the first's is 1.02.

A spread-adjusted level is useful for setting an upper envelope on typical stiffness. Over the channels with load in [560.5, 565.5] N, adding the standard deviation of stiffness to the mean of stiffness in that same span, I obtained 115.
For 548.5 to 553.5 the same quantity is 115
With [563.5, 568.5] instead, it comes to 116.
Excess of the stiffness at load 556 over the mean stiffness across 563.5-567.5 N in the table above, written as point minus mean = 2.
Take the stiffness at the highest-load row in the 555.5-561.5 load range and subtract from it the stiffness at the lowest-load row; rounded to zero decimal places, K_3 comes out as -4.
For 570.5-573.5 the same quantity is 5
